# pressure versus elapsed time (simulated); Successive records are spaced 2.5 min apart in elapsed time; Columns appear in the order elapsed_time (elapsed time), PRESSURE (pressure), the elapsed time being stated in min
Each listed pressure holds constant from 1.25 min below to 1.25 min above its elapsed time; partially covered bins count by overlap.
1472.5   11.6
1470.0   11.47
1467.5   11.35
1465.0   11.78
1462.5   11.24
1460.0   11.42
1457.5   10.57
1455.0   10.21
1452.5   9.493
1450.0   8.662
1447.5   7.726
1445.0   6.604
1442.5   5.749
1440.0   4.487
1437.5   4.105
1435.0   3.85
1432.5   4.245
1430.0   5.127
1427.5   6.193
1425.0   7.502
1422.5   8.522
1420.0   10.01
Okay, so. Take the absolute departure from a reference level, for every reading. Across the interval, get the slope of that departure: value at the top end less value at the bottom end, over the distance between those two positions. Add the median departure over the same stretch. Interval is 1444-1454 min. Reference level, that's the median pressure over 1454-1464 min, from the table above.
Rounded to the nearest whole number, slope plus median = 2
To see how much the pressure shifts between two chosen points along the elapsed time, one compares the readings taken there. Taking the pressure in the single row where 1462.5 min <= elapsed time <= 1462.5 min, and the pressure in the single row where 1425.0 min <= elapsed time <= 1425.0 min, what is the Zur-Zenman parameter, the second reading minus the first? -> -3.7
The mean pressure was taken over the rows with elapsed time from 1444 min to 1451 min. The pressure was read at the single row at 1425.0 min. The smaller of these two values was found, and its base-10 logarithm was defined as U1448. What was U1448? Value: 0.88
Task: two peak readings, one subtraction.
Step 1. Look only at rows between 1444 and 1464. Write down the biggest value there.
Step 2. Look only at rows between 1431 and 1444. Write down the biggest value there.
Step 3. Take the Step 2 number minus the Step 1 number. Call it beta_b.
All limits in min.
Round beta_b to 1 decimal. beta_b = -5.7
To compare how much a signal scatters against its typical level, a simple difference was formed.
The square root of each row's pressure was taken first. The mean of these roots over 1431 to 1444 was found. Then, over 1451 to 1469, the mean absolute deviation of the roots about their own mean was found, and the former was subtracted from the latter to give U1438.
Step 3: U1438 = -2.0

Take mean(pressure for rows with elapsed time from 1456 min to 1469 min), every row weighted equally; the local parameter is 11.3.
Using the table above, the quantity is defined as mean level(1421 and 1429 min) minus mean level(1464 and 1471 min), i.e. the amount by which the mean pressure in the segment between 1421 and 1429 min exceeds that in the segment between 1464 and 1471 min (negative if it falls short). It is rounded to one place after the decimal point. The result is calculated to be -4.1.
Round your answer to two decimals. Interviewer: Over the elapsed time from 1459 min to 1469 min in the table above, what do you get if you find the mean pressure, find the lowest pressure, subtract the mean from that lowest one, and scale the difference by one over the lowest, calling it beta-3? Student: -0.02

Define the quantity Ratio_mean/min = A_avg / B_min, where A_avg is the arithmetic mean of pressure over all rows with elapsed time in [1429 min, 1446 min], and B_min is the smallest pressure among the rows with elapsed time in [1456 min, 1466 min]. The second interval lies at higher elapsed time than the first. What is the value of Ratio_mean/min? 0.46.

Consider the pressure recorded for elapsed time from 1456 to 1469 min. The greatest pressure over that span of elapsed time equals 11.78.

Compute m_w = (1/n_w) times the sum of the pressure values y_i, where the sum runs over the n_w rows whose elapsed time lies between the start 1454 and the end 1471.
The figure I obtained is 11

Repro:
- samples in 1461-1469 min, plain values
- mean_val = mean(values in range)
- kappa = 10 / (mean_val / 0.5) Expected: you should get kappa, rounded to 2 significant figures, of 0.44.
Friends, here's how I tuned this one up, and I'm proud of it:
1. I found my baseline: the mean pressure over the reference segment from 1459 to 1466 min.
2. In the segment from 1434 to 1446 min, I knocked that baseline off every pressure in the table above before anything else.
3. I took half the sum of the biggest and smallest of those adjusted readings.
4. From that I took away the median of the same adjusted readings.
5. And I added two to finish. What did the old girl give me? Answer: 2.7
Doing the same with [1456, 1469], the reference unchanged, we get 1.8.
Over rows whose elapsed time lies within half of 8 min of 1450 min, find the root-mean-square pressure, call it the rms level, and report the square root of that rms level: 2.9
